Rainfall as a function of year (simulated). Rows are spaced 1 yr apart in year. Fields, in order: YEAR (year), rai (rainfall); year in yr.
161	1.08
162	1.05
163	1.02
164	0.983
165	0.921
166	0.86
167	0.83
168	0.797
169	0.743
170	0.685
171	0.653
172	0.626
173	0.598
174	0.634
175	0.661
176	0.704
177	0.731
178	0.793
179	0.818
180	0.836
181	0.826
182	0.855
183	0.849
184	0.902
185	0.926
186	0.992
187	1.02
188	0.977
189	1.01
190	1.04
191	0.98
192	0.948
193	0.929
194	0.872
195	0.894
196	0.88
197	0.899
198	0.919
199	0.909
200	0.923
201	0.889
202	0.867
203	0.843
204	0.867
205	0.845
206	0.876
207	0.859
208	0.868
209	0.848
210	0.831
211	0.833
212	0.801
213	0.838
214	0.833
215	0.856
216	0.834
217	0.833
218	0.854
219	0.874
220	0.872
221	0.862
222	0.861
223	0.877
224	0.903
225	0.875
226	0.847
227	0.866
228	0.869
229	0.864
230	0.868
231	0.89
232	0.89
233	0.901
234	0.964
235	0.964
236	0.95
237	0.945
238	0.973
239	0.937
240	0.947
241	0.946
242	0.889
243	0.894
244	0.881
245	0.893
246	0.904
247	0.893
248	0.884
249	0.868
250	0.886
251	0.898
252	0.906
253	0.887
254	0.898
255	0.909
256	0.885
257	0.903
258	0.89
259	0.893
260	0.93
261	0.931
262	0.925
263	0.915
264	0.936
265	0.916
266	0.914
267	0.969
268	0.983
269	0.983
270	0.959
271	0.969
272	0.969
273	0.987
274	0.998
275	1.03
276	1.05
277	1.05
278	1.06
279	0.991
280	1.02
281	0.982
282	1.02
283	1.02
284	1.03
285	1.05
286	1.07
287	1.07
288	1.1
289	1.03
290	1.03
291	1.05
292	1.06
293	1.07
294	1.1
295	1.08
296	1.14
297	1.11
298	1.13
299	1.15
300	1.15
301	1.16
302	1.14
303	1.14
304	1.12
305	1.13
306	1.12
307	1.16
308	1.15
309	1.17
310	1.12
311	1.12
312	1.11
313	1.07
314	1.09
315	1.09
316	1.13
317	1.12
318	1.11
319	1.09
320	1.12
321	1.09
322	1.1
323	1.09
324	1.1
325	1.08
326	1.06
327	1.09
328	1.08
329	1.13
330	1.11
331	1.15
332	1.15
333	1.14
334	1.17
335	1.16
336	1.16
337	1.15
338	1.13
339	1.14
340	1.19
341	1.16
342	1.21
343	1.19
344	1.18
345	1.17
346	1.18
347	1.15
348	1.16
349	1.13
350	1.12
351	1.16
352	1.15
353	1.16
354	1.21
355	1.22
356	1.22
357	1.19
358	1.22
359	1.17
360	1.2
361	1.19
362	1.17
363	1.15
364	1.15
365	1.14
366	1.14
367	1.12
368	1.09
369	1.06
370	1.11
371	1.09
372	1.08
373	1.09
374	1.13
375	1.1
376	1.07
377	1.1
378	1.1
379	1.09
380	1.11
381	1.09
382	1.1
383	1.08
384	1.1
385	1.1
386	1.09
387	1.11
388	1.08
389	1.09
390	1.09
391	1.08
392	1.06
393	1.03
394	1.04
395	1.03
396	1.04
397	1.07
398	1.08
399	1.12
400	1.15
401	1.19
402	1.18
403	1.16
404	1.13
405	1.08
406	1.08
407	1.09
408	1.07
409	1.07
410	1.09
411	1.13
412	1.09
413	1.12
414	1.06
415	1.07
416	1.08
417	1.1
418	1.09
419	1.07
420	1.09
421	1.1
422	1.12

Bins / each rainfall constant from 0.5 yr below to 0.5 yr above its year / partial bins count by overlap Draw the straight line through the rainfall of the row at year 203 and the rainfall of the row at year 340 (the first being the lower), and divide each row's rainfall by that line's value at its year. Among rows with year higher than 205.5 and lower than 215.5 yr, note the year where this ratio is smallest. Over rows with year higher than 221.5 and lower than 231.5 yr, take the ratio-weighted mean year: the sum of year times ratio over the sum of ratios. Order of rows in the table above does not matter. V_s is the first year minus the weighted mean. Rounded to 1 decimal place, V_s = -14.5 yr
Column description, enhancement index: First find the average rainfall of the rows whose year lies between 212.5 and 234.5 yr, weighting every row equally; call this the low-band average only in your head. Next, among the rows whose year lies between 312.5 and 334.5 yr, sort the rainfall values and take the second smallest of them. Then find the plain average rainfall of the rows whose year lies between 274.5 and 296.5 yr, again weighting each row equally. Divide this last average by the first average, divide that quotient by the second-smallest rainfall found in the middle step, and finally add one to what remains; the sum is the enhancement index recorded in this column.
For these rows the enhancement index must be 2.13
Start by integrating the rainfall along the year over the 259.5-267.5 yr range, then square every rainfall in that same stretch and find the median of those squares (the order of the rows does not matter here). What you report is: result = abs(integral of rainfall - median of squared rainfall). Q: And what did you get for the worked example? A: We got 6.6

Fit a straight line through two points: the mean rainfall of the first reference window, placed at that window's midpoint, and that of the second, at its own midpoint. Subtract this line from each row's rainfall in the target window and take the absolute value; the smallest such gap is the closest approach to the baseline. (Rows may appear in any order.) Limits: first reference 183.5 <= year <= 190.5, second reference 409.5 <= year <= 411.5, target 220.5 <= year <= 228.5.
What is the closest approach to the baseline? 0.10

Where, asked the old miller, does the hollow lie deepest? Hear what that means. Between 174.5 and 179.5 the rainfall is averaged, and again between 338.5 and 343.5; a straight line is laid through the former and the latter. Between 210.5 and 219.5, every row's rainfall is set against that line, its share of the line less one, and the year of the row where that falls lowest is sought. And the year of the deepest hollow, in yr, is 212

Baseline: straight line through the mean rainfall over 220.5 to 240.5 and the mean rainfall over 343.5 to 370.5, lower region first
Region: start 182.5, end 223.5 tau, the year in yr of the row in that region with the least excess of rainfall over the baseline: 212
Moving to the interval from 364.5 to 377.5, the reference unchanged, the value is 376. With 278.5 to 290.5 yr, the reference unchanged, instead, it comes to 281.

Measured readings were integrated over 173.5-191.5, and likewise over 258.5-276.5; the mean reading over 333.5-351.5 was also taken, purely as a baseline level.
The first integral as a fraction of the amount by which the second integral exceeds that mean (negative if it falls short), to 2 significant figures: 0.97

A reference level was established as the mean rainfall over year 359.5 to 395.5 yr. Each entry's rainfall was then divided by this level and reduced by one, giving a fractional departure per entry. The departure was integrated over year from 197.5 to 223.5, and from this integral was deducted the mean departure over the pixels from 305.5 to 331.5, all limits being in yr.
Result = -5.7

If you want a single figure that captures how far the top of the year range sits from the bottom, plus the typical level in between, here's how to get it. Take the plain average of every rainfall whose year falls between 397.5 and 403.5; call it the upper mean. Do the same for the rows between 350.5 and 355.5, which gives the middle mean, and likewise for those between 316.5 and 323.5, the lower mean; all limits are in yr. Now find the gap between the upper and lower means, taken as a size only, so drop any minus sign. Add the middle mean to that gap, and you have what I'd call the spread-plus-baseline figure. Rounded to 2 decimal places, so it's 1.22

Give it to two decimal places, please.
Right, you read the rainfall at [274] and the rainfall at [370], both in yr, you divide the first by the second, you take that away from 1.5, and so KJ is 0.60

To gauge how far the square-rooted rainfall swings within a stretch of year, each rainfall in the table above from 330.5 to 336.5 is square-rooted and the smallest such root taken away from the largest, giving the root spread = 0.0140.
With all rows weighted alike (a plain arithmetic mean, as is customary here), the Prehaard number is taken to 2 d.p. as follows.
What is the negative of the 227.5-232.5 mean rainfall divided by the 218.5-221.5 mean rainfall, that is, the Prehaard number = -1.01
